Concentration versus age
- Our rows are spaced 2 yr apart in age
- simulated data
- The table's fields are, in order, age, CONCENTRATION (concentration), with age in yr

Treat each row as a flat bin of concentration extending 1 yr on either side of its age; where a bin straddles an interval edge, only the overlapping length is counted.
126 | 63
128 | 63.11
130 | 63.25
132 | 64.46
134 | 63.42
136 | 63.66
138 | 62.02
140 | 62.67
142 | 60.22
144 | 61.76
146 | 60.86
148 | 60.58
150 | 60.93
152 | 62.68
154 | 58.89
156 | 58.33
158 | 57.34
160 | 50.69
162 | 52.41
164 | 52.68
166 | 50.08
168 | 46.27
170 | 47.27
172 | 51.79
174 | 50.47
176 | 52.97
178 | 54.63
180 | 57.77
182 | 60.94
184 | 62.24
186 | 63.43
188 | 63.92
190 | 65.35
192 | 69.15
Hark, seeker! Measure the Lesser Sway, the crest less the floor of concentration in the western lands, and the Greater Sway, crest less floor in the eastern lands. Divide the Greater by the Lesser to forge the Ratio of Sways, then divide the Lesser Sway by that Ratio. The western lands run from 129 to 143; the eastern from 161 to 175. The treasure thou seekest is 2.8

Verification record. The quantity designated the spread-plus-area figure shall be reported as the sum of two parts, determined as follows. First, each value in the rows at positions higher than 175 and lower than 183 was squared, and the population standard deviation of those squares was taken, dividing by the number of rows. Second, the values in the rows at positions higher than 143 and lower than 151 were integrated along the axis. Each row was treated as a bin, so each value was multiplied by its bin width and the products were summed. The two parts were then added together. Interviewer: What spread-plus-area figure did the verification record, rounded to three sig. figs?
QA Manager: 836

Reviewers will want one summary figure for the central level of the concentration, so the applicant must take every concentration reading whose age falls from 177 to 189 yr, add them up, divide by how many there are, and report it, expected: 60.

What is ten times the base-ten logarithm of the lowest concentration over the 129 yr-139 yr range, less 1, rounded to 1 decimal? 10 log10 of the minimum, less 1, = 16.9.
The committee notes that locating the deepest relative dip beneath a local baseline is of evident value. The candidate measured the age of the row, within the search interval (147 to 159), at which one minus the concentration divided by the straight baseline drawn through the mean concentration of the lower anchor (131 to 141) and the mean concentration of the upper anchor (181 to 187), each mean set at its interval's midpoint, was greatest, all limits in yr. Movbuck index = 158 yr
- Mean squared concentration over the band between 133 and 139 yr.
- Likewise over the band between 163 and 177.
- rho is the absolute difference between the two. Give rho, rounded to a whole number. 1446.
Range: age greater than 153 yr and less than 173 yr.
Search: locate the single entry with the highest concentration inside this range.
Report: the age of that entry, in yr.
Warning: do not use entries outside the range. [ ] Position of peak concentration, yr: 154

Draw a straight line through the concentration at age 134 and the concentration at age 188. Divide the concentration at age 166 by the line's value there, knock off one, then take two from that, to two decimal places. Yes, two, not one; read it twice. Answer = -2.21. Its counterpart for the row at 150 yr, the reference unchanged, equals -2.04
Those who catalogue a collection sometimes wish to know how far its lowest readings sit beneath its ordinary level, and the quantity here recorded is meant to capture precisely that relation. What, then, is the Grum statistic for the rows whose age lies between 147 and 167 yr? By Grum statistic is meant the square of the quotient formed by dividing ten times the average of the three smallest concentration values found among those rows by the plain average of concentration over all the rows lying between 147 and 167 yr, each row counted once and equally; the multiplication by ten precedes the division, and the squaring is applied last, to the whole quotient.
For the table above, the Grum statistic 82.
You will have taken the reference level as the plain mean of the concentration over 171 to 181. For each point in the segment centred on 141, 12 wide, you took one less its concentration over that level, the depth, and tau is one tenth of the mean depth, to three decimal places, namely -0.016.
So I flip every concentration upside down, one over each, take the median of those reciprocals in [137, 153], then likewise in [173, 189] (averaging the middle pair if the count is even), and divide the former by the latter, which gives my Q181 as 0.97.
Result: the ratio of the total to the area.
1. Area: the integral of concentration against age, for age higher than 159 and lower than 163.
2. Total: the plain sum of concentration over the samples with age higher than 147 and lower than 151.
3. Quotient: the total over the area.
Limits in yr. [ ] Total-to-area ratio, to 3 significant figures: 0.589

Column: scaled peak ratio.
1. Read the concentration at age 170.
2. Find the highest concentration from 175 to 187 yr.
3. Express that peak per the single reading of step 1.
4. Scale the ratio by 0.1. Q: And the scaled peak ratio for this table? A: 0.134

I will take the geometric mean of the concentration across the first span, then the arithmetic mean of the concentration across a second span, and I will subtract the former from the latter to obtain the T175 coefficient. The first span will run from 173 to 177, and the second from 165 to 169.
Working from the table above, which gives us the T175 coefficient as -3.5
